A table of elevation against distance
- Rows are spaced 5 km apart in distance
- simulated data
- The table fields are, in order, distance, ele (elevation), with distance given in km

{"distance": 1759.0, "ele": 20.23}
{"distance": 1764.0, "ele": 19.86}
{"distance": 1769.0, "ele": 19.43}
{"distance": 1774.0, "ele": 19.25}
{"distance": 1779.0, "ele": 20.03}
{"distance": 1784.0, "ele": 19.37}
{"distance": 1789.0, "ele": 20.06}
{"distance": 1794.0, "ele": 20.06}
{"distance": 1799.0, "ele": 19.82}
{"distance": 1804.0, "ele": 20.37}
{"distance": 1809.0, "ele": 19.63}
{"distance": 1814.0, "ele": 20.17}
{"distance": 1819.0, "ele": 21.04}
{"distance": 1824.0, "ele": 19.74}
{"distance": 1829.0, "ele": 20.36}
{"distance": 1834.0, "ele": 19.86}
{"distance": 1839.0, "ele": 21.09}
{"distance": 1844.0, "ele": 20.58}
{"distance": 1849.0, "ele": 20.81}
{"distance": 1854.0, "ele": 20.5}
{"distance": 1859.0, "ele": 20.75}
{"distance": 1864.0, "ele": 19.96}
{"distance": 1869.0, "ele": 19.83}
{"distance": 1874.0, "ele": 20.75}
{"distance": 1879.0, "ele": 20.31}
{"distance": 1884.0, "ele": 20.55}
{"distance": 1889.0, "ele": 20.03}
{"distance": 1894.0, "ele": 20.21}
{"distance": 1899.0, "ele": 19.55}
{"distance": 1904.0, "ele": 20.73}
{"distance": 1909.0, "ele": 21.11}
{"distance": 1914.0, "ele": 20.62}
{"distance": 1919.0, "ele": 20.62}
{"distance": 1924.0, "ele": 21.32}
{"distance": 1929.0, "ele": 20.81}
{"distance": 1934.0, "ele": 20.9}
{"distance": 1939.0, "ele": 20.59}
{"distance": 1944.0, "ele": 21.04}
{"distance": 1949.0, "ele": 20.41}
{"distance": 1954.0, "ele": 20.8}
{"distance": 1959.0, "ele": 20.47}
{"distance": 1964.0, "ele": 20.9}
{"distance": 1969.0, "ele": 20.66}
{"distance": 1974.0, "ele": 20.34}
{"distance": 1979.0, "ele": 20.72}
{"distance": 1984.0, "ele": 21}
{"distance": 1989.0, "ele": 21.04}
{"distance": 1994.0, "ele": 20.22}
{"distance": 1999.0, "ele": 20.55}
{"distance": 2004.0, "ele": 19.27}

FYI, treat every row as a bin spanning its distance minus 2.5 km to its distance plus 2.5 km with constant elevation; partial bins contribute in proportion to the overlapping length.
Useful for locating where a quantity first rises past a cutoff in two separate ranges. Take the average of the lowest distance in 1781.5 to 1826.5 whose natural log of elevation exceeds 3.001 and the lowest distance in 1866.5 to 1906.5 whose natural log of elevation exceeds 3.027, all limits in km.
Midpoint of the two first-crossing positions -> 1839.0 km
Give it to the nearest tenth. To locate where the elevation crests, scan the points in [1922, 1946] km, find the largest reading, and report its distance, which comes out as 1924.0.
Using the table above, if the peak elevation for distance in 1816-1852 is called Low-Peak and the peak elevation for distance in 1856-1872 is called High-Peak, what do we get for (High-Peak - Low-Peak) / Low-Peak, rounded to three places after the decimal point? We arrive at -0.016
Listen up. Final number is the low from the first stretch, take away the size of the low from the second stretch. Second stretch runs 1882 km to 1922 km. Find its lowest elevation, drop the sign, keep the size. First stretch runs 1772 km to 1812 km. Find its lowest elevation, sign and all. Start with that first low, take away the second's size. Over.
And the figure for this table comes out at -0.30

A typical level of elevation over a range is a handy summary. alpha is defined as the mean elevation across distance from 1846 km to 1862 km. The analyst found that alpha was 20.7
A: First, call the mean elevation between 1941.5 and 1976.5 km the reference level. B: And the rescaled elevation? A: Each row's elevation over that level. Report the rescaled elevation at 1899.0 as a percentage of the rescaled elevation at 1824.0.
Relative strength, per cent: 99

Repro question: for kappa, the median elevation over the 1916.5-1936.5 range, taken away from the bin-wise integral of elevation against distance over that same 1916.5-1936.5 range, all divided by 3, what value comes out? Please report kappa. 132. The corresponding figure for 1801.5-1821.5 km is 129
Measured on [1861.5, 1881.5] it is 128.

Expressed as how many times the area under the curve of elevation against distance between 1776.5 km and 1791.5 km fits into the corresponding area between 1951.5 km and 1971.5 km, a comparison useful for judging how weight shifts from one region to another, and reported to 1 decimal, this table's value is 1.4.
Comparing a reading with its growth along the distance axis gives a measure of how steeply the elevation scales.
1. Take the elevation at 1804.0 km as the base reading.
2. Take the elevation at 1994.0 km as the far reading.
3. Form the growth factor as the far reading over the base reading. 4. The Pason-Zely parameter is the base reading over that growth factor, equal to 20.5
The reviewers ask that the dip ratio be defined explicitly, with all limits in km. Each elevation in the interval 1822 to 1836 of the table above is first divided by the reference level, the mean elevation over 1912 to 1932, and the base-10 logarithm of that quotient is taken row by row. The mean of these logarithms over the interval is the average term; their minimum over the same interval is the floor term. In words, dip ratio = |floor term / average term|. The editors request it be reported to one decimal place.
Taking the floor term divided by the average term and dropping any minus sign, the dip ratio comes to 1.3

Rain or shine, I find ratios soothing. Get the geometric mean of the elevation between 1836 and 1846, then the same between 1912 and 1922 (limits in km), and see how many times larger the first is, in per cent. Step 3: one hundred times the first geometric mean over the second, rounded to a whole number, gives 101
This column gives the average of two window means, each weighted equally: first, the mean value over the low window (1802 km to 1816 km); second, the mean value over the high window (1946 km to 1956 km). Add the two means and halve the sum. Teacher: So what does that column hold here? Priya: 20.3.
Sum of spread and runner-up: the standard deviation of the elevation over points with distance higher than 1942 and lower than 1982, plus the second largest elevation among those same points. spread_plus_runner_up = 21.1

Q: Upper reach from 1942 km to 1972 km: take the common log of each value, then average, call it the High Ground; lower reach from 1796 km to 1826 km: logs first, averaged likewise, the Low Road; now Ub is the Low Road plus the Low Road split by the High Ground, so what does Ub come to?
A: 2.29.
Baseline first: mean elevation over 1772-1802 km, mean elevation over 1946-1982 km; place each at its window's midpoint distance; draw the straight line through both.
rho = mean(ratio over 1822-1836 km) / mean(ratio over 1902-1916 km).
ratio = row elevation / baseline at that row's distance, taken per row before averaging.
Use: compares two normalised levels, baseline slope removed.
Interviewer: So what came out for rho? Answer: 0.98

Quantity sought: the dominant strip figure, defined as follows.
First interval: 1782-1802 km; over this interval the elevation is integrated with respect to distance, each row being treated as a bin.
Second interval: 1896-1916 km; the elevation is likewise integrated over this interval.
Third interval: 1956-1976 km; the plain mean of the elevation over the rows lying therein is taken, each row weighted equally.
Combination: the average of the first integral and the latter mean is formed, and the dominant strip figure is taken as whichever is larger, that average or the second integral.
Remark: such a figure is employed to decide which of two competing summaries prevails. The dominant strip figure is 410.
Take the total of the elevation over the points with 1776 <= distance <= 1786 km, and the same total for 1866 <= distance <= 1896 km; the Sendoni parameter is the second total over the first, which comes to 3.09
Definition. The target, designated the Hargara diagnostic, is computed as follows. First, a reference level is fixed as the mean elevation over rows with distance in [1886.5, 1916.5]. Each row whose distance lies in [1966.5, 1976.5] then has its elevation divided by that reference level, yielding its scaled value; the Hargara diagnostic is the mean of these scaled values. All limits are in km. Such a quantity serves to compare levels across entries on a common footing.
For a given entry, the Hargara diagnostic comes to 1.006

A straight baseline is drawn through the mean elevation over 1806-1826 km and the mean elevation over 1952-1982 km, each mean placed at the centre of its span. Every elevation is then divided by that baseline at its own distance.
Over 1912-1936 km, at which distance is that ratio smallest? 1919.0 km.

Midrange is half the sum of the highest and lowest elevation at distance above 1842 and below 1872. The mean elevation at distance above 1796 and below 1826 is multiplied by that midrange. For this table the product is 409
